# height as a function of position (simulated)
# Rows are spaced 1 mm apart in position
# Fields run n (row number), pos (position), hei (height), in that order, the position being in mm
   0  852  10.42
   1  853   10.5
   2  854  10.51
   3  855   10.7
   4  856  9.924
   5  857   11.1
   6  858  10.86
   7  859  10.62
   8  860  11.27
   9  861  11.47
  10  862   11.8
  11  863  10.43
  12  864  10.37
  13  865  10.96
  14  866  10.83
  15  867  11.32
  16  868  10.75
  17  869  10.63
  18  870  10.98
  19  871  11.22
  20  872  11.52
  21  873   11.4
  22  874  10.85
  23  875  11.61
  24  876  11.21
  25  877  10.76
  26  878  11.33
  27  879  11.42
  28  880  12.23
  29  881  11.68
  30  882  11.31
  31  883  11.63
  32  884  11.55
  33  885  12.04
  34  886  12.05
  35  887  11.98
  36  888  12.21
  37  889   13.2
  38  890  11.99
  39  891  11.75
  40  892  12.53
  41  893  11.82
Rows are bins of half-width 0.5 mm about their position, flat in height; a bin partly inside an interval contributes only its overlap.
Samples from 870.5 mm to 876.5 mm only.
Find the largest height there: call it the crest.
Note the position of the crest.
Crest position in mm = 875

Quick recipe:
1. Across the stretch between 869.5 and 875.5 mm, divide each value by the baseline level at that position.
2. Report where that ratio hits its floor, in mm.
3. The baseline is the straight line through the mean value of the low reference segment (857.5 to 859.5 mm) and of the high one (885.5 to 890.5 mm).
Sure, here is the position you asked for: 874 mm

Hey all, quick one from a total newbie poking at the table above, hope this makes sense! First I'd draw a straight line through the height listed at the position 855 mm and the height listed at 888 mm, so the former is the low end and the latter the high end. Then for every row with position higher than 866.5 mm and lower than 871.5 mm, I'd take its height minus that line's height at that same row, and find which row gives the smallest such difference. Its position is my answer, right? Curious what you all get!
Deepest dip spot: 869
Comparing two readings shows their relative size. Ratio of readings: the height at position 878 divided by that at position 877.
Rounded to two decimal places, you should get 1.05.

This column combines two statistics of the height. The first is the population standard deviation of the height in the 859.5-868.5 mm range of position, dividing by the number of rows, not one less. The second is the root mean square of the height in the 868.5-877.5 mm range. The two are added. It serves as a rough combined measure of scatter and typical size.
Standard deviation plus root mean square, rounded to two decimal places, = 11.59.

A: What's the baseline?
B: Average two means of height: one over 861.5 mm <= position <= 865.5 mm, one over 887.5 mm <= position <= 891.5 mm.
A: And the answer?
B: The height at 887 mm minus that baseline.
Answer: 0.39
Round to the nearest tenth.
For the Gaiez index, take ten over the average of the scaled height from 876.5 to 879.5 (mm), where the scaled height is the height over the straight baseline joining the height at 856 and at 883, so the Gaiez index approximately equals 10.1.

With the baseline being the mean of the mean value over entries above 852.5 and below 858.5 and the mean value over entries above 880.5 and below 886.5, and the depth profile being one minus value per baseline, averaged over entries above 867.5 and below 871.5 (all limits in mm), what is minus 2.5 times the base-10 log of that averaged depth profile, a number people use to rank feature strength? 4.08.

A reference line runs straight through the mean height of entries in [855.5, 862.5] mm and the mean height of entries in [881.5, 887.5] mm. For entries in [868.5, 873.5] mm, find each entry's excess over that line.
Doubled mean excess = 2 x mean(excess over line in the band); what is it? -0.42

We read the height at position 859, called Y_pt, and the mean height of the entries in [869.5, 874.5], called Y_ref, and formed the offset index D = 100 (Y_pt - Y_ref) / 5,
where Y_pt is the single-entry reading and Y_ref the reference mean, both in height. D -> -11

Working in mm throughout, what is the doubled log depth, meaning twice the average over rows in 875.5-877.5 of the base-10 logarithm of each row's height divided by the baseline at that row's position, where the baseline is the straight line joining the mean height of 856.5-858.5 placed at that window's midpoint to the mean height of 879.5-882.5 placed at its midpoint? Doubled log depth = -0.047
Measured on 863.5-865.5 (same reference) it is -0.043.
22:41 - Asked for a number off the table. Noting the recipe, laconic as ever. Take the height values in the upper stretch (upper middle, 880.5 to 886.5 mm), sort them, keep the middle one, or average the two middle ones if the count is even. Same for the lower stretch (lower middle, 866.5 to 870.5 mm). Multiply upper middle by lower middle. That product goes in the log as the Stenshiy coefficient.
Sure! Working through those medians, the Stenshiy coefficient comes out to 127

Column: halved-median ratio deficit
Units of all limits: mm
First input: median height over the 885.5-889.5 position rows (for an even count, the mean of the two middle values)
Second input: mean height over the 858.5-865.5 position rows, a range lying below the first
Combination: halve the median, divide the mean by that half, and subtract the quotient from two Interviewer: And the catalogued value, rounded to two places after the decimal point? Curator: 0.19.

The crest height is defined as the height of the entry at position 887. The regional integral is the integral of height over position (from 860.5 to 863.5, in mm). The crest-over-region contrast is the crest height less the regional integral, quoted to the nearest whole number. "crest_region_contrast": -22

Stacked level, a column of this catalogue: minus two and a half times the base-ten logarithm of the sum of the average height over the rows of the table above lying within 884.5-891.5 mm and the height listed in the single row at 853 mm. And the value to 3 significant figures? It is -3.39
